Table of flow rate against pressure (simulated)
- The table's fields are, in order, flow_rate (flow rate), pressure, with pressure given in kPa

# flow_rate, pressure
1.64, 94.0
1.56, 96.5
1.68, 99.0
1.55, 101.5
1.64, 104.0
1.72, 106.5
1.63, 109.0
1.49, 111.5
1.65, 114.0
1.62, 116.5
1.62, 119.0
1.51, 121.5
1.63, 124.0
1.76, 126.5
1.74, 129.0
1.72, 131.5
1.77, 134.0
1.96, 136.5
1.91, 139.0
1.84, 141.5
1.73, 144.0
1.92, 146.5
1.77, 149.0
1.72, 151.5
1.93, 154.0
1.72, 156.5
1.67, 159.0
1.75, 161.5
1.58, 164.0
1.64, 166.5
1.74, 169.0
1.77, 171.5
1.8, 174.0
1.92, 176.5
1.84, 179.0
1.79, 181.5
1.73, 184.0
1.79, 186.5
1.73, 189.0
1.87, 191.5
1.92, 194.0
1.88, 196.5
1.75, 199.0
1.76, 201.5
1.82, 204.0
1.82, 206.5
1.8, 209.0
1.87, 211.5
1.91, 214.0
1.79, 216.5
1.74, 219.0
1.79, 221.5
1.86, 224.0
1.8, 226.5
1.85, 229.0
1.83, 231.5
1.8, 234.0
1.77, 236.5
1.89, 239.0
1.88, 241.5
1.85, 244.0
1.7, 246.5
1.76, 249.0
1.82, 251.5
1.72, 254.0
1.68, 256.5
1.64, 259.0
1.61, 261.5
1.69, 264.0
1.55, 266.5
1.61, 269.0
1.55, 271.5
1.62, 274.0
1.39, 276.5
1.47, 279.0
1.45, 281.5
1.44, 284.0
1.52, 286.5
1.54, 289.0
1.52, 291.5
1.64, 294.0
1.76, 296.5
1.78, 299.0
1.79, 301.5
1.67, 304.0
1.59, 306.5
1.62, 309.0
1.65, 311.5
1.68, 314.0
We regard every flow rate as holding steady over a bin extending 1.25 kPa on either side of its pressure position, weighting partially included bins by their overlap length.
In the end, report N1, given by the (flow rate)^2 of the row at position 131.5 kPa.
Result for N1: 2.96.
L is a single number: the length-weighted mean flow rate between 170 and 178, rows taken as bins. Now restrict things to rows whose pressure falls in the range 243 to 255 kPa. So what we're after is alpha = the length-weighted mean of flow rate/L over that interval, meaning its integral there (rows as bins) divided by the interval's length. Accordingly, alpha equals 0.97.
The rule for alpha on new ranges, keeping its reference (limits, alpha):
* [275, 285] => 0.79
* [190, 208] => 1.00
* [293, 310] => 0.93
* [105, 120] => 0.89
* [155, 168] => 0.92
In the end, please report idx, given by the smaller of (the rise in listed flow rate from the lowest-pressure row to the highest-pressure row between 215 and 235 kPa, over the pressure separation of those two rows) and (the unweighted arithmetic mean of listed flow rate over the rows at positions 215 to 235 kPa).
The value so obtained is 0.0006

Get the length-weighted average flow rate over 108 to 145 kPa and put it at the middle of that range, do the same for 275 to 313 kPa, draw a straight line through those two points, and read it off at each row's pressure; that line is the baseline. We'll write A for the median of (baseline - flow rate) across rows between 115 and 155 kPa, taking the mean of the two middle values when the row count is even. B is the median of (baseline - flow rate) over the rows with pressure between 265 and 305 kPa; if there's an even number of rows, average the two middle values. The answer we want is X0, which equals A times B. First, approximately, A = -0.045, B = 0.05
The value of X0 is -0.002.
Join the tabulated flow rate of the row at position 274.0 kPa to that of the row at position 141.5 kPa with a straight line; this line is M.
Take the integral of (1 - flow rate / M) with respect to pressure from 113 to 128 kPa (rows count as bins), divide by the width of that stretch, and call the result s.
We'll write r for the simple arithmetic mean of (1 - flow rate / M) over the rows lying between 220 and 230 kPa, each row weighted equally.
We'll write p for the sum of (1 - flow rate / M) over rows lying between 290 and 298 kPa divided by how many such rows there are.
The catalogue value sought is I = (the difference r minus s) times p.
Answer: 0.007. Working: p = -0.03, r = -0.07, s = 0.13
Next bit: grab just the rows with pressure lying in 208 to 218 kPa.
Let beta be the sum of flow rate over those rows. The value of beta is 7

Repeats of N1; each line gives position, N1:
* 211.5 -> 3.50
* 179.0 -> 3.39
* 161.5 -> 3.06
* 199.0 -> 3.06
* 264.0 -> 2.86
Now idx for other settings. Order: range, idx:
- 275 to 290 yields 0.0120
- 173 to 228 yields 0.0000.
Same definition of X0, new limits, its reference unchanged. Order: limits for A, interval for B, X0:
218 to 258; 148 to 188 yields 0.012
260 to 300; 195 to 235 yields -0.009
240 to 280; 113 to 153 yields 0.002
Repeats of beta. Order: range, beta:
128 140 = 9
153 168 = 10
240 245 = 4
